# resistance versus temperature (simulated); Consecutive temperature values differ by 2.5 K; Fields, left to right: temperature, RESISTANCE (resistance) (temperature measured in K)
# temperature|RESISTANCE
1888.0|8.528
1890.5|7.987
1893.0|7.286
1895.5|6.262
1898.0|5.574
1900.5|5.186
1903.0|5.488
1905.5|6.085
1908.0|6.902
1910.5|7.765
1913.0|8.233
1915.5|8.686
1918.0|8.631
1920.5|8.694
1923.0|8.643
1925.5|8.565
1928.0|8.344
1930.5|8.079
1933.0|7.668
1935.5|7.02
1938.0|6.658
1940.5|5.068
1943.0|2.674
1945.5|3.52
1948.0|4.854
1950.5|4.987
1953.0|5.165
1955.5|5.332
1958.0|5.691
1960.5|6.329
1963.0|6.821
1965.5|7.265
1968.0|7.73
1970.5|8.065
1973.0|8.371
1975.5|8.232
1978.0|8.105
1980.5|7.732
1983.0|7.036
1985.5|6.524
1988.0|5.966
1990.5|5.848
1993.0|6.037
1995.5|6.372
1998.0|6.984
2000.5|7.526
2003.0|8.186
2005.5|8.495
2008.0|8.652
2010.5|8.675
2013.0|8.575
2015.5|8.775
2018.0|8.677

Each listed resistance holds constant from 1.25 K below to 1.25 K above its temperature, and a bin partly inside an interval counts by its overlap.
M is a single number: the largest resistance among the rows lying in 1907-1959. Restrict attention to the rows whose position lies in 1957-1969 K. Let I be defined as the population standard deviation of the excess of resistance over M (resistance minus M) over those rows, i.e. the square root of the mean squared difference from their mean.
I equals 0.71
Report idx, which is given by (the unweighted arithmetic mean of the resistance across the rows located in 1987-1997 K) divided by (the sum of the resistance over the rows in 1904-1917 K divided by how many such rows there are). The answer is 0.8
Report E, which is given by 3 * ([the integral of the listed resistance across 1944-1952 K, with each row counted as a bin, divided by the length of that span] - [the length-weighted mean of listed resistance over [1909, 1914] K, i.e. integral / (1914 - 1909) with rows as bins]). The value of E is -11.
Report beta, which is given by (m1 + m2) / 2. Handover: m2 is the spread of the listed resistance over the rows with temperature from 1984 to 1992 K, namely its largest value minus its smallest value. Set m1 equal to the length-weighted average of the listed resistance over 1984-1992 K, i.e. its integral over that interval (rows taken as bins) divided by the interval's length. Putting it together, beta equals 3.4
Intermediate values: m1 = 6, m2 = 0.7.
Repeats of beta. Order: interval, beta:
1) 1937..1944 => 4.4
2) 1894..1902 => 3.4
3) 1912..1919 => 4.5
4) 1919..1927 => 4.4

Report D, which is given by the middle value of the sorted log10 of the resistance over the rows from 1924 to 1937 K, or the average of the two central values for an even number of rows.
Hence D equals 0.91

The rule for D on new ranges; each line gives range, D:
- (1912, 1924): 0.94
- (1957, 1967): 0.82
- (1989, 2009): 0.86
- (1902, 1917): 0.86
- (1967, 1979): 0.91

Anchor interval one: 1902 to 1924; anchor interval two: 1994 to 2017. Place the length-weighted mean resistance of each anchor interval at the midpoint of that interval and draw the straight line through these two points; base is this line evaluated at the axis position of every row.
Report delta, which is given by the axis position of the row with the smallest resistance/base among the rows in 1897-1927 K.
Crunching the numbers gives 1900.5 K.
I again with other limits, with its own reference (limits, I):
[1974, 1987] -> 0.65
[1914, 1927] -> 0.05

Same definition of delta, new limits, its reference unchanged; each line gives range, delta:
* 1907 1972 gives 1943.0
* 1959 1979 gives 1960.5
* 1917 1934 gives 1933.0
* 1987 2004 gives 1990.5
